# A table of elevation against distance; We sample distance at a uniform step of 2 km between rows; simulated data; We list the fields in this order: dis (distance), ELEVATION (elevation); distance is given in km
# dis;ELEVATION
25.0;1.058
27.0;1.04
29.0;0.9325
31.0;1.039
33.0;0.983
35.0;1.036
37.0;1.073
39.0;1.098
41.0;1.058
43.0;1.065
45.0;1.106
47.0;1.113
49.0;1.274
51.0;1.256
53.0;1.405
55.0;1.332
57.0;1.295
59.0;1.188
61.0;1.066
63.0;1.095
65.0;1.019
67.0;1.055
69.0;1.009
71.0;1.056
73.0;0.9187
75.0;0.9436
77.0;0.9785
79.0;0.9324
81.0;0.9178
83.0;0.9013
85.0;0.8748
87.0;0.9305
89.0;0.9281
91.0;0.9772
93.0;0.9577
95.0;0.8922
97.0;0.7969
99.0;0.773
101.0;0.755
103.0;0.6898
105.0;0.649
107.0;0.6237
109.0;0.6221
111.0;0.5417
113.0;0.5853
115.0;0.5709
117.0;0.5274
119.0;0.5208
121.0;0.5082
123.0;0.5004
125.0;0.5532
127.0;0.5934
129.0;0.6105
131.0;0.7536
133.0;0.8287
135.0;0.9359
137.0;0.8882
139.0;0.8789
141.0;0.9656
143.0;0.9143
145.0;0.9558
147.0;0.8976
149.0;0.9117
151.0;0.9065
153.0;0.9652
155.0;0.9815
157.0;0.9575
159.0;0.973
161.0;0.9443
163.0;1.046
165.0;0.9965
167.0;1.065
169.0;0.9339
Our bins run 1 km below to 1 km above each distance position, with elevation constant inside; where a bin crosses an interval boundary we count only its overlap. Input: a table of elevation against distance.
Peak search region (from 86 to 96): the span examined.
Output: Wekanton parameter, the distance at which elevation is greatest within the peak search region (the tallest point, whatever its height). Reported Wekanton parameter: 91.0 km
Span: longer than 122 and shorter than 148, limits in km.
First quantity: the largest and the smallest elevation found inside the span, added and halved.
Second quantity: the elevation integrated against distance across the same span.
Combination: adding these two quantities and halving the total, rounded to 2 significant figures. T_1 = 11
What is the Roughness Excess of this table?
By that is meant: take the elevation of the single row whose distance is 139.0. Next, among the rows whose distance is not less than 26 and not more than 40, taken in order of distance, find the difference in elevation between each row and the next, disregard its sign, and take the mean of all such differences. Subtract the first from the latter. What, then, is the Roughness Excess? -0.81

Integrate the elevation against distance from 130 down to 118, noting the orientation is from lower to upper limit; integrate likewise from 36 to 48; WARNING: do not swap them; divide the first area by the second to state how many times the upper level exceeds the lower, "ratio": 0.50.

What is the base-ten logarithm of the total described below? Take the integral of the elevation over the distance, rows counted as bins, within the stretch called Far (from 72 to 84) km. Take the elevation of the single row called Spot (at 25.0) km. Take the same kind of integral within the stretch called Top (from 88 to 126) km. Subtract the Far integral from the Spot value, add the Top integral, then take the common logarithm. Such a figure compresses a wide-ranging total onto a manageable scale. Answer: 1.20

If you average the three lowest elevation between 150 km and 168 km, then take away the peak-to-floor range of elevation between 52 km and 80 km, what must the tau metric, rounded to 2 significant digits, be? 0.45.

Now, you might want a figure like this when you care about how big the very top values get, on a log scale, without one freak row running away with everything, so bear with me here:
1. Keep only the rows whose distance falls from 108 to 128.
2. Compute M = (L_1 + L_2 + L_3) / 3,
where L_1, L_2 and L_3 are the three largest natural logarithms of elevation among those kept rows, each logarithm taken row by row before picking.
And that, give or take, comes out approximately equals -0.511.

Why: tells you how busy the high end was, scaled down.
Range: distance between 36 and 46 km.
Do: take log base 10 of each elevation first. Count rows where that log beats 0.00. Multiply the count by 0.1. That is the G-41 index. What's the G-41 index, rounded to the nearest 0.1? 0.5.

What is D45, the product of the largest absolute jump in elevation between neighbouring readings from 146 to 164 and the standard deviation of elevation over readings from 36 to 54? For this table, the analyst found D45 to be 0.012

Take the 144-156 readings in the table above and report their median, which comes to 0.93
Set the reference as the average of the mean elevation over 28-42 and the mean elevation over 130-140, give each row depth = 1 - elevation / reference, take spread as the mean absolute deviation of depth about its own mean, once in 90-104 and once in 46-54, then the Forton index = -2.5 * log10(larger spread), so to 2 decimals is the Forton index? 2.52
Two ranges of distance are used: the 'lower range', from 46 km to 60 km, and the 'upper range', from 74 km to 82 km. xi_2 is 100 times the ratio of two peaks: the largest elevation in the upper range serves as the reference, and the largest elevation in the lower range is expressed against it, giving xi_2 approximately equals 144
